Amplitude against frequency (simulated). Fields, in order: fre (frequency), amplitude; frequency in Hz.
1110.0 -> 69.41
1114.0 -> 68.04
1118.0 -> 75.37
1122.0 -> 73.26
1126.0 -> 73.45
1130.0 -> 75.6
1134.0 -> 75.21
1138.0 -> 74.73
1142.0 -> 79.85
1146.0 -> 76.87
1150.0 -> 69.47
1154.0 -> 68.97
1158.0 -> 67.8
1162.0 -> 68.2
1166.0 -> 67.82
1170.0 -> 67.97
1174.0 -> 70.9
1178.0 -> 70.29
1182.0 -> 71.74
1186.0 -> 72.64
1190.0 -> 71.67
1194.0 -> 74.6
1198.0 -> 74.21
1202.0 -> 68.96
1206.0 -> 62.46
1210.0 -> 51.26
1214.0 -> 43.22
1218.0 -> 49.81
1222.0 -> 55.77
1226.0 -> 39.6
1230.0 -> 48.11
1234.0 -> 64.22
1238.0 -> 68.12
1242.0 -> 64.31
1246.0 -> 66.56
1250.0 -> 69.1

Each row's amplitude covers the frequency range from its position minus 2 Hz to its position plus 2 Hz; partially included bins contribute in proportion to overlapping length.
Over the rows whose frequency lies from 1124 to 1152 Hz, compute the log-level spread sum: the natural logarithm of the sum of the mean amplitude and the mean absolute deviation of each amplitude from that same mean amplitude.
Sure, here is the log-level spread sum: 4.35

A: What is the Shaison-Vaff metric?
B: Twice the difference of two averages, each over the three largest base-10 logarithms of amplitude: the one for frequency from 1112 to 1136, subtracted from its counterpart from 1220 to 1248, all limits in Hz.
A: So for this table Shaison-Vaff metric -0.11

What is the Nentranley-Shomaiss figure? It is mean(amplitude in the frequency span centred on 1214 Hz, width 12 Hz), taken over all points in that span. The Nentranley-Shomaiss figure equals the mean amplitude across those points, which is 48.1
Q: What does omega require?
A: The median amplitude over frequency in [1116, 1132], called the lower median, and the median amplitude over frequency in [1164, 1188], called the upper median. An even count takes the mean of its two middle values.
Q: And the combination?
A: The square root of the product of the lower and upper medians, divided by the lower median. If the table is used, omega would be 0.97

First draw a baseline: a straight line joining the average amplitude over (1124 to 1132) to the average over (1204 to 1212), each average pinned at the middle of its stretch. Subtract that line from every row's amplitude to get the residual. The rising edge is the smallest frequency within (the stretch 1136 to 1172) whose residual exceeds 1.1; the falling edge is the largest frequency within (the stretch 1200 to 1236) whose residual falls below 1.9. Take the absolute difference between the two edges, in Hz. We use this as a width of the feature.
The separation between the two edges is 92 Hz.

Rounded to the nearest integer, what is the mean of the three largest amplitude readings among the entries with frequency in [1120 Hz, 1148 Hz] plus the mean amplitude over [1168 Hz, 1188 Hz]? 148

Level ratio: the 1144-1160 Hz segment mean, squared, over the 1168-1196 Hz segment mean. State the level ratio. 70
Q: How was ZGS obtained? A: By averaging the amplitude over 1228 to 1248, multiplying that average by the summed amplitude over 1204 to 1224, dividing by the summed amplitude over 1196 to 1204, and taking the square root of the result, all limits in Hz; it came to 10.7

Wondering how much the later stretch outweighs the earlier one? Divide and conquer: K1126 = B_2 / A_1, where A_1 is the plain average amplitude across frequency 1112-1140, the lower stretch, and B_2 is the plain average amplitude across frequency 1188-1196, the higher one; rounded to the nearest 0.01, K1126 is 0.99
